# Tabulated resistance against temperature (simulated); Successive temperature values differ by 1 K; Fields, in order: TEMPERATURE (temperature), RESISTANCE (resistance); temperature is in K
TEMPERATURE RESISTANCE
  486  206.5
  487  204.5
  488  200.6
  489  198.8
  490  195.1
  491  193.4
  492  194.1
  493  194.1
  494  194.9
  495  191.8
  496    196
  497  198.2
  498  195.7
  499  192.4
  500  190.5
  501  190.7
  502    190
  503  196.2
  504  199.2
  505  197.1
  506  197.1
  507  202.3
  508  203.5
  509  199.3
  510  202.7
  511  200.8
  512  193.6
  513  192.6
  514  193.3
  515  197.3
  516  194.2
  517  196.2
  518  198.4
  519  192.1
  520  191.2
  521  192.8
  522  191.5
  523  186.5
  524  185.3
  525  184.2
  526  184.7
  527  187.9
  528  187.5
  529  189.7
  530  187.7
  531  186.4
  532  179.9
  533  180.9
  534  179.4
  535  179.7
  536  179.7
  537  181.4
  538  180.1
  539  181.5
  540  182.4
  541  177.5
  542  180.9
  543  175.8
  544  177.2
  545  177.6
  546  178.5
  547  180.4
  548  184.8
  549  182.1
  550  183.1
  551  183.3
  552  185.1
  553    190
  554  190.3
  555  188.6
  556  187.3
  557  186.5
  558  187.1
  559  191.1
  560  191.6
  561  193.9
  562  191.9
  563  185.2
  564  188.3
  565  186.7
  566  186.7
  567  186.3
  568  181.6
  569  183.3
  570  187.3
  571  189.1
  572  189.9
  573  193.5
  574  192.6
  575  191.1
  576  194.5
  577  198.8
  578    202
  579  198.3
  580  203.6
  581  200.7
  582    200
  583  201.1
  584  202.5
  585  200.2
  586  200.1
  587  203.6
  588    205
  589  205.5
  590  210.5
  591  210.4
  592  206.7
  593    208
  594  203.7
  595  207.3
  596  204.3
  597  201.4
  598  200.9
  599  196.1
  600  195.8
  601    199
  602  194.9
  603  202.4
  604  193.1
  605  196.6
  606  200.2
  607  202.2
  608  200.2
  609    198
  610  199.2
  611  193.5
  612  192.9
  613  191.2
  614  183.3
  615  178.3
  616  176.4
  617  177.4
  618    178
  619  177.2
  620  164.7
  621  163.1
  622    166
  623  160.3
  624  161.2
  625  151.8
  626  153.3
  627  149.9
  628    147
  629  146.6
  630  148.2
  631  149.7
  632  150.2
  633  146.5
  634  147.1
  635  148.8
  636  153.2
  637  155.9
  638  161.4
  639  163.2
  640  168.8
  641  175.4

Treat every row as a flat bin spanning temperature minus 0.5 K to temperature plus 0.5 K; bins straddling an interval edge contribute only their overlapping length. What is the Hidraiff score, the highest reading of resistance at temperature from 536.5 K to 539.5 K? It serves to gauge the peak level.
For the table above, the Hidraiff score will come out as 181.5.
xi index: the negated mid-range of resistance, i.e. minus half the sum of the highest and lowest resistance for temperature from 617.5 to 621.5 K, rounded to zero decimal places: -171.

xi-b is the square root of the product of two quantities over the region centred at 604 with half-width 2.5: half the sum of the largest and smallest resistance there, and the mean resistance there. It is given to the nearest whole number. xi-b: 198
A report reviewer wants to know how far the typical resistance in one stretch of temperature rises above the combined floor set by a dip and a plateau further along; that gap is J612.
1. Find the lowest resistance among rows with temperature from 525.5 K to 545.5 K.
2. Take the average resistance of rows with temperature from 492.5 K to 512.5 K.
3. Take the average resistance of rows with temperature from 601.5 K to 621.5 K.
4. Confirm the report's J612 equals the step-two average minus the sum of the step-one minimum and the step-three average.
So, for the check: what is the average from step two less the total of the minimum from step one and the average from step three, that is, -168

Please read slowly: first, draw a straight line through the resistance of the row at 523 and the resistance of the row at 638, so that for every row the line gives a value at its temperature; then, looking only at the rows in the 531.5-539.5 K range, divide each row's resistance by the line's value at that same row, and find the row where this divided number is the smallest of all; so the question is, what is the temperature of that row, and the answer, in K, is 534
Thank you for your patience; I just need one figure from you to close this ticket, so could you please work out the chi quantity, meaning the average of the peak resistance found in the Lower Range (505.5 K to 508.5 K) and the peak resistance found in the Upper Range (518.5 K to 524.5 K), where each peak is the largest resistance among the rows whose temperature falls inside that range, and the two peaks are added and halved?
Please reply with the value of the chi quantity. 198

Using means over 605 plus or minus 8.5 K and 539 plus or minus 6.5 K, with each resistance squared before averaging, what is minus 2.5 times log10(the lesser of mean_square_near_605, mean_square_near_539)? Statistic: -11.27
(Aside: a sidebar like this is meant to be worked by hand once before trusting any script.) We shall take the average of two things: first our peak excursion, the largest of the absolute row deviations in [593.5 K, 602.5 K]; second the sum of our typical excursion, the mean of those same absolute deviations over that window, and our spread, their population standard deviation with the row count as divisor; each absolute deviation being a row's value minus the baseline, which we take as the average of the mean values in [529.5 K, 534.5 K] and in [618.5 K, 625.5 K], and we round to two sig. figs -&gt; 33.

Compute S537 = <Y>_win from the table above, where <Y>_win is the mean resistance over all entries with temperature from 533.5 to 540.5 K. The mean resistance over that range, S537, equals 181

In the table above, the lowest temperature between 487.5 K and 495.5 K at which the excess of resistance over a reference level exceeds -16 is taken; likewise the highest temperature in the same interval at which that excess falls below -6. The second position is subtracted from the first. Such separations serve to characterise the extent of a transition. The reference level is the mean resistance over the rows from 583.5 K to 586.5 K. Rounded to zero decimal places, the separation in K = -7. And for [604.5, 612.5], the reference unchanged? -7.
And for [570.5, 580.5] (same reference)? -5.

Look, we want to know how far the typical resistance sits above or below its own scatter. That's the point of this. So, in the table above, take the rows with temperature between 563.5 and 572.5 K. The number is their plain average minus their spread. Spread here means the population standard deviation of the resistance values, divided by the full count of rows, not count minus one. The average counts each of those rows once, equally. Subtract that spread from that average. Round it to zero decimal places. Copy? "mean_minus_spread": 184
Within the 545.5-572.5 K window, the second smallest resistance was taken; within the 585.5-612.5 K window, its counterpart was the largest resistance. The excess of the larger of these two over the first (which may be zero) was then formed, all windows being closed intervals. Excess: 30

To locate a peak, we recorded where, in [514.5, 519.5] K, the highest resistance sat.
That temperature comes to 518 K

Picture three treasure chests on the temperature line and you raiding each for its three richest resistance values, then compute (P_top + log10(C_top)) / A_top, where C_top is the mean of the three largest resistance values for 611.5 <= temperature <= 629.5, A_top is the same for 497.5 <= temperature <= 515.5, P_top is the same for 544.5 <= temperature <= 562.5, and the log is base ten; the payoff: 0.96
